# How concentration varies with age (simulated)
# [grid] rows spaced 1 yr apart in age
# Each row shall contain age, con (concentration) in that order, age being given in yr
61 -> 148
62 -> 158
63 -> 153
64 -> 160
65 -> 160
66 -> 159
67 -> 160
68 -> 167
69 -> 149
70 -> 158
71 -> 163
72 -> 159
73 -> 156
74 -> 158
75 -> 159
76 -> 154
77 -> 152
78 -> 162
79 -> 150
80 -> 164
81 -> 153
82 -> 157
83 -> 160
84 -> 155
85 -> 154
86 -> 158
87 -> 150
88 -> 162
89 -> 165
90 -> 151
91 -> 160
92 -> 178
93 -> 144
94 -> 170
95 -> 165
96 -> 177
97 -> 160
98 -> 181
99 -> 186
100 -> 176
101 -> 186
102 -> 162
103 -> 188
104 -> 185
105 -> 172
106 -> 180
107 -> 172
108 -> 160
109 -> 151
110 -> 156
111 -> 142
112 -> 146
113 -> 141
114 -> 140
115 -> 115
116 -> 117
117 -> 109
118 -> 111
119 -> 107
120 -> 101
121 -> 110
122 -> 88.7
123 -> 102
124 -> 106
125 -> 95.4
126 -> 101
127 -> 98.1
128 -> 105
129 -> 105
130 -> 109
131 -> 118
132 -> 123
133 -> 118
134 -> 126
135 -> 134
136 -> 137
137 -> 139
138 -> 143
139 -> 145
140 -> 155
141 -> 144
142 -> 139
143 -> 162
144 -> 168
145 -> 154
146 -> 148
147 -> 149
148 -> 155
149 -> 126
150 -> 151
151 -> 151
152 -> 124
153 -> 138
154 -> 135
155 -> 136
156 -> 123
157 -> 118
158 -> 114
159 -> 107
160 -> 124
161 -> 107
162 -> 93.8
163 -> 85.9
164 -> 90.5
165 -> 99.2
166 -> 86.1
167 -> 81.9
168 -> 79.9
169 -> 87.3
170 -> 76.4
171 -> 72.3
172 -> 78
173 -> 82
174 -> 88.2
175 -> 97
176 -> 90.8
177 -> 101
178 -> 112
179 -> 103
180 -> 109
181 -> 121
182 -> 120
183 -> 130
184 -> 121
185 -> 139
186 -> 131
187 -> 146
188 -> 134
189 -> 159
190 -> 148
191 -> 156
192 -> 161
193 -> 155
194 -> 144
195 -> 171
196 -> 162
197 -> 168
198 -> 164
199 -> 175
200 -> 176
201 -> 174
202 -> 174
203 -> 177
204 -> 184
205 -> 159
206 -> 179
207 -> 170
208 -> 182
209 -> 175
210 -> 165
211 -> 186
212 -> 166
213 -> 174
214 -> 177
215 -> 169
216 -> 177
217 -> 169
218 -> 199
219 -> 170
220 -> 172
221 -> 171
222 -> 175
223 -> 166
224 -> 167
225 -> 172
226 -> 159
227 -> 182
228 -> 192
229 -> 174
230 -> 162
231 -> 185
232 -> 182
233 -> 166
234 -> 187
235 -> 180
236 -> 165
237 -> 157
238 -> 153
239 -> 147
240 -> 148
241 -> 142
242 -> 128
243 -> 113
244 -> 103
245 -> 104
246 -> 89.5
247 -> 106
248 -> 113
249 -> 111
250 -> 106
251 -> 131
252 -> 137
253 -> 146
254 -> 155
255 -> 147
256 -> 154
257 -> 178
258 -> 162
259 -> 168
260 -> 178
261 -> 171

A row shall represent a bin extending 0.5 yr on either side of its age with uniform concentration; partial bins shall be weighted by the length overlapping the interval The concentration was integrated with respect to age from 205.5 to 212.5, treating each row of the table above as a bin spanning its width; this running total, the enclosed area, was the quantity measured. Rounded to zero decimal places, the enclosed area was 1223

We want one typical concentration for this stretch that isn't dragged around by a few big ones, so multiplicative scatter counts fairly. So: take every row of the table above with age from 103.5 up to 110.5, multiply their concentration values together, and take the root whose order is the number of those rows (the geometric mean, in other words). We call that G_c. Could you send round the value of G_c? 168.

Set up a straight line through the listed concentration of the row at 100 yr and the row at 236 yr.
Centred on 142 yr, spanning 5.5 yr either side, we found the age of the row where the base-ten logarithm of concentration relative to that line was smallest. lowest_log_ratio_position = 137 yr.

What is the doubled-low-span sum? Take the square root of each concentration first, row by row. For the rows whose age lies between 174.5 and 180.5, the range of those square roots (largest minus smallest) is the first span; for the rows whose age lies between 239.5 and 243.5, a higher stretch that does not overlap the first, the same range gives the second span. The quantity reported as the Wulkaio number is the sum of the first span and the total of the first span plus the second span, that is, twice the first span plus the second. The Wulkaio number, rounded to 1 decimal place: 3.6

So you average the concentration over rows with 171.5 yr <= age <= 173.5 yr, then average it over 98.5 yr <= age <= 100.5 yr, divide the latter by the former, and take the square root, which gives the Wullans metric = 1.50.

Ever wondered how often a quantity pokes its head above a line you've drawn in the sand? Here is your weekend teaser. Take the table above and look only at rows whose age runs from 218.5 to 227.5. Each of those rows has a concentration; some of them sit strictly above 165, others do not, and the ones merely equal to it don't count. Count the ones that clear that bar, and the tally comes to 8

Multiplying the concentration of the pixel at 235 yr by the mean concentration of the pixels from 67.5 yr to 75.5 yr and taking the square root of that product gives 169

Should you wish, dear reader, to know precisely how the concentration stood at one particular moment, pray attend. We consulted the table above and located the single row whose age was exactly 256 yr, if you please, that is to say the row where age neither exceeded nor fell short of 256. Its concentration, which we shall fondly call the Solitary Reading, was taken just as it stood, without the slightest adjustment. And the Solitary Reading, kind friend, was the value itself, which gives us 154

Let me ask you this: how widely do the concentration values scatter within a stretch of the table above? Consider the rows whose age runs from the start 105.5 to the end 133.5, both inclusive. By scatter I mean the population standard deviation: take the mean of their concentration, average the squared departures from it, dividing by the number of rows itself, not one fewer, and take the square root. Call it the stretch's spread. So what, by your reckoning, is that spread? 24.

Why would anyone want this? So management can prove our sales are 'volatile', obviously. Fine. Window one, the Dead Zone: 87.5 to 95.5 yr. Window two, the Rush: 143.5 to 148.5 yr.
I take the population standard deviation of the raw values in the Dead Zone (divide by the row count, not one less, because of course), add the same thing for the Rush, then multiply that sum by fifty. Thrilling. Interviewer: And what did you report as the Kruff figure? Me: 853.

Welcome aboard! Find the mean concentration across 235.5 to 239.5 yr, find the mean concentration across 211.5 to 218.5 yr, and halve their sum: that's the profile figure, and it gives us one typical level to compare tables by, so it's 166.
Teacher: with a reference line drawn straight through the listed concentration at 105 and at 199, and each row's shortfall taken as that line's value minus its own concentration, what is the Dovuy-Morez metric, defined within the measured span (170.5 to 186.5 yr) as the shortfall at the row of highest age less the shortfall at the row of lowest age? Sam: -58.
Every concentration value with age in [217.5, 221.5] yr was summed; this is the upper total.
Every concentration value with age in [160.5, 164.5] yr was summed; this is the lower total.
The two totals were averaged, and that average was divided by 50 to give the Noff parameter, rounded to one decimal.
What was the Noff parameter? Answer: 10.9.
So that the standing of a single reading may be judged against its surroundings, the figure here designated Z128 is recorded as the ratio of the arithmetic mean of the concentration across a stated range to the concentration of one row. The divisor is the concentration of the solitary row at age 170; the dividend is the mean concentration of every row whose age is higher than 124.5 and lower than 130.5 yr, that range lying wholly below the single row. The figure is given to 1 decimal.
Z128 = 1.3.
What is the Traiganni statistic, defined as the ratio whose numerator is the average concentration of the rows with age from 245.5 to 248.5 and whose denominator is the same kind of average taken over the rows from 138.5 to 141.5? 0.69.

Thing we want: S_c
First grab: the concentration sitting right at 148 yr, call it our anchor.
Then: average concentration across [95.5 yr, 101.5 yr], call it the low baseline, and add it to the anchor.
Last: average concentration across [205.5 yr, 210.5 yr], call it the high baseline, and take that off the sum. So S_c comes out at 158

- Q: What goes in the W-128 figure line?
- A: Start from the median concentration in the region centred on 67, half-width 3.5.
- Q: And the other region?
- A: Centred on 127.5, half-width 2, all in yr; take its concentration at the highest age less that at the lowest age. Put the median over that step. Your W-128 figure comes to 40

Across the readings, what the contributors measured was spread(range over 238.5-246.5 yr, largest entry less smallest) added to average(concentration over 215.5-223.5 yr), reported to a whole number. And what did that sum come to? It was 233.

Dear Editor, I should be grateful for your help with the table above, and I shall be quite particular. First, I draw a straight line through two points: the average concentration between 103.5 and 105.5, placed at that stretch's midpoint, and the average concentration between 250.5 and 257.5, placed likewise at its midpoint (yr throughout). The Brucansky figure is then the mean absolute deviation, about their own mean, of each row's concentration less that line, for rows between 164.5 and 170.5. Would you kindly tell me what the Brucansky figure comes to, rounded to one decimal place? 5.6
